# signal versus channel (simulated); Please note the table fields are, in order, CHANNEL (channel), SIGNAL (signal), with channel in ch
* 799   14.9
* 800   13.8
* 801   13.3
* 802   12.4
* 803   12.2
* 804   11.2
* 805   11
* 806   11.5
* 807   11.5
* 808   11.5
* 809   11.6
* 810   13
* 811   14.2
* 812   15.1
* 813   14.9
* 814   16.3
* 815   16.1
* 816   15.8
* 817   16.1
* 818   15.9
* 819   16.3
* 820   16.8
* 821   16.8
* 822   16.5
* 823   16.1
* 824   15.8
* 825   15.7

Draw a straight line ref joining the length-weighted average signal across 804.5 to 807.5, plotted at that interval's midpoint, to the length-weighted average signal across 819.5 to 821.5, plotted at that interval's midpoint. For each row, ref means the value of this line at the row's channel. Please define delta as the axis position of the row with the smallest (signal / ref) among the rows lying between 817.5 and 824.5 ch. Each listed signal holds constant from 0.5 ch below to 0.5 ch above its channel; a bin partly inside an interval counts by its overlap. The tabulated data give 824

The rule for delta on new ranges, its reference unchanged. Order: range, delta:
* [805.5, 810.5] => 809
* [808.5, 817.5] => 809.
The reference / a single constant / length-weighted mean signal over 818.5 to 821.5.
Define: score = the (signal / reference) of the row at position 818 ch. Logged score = 0.96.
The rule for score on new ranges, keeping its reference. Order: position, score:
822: 0.99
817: 0.97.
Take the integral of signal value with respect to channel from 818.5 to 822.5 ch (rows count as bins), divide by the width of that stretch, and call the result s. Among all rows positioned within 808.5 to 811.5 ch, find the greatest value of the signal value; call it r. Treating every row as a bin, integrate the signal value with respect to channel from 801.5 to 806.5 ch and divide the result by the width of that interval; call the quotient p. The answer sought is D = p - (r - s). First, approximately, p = 12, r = 14.2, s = 16.6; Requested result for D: 14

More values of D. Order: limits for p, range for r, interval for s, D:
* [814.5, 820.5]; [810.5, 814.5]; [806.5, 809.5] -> 11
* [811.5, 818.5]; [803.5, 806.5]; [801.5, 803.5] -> 17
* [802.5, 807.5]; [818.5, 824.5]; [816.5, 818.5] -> 11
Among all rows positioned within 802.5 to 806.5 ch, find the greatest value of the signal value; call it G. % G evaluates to 12.2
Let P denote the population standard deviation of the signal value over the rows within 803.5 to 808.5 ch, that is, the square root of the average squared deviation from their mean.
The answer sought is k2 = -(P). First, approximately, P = 0.21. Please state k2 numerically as -0.2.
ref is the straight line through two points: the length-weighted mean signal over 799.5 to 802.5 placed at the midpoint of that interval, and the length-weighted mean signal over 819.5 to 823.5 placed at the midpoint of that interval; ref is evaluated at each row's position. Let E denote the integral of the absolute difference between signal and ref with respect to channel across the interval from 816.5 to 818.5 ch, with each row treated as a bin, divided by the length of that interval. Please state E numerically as 0.2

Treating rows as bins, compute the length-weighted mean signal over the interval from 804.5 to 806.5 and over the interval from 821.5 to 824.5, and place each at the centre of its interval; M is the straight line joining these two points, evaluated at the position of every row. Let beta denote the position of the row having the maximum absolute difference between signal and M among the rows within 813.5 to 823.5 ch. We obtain 814 ch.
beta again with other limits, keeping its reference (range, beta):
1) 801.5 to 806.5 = 802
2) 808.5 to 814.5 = 814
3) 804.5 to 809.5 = 809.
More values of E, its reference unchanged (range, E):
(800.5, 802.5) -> 0.5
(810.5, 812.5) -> 0.4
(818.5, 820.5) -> 0.3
